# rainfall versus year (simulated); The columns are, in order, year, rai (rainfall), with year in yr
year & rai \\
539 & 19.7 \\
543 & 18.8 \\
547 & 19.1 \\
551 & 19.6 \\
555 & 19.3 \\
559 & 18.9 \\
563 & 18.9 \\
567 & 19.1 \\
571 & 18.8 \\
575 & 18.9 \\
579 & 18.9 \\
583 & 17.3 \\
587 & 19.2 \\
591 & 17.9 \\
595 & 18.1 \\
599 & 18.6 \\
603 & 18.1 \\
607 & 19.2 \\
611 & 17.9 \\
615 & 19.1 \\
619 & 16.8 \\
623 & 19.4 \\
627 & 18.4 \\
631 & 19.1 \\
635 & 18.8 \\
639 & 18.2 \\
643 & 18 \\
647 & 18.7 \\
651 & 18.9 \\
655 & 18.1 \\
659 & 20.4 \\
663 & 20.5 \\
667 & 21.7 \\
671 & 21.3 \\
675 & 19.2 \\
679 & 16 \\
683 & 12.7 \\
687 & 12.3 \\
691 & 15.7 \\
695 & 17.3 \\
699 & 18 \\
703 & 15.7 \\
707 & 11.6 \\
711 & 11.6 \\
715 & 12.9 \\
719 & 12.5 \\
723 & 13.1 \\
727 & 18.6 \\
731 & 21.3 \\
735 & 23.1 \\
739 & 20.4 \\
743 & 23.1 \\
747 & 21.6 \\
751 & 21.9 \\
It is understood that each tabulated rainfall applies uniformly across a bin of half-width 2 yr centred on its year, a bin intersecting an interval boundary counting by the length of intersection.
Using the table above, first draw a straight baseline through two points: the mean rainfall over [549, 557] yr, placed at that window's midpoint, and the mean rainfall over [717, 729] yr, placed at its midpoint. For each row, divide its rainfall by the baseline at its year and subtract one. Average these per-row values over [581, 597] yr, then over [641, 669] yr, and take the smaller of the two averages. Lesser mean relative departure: -0.02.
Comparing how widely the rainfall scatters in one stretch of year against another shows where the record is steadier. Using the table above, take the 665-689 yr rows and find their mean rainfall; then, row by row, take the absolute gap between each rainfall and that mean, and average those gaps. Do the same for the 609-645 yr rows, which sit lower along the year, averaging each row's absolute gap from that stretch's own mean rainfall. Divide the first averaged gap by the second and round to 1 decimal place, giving 5.8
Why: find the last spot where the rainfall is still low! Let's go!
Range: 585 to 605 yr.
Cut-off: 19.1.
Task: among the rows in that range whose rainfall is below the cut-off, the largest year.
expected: 603 yr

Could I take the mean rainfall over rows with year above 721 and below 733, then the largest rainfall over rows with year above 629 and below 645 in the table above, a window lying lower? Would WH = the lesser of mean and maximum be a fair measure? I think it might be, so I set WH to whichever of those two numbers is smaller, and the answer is 17.7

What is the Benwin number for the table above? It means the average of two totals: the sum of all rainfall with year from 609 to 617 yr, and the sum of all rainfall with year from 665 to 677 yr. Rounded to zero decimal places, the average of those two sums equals 50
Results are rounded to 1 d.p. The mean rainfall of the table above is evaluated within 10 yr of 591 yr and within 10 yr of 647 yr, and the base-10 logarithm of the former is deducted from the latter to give 17.1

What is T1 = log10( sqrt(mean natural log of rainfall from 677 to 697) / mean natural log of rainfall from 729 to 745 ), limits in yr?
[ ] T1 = -0.28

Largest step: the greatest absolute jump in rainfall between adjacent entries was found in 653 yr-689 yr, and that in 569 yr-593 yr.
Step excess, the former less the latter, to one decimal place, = 1.4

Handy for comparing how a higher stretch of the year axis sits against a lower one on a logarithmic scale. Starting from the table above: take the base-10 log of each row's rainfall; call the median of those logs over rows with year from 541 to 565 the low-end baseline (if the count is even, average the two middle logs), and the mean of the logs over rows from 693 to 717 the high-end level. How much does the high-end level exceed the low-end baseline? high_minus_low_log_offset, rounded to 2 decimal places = -0.12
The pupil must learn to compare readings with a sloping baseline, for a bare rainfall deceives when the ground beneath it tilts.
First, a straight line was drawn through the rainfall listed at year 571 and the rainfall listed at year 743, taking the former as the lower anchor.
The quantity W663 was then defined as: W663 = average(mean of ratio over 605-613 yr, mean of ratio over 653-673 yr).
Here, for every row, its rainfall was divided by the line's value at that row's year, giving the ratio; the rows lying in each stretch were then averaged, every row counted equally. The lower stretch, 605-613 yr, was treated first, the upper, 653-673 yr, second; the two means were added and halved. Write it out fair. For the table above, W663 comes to 0.95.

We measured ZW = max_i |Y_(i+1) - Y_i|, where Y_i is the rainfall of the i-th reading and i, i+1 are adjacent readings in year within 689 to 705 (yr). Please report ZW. 2.3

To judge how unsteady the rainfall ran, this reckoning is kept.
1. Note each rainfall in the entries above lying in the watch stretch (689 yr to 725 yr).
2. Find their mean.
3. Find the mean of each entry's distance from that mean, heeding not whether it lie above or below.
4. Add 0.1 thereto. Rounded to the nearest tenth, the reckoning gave 2.2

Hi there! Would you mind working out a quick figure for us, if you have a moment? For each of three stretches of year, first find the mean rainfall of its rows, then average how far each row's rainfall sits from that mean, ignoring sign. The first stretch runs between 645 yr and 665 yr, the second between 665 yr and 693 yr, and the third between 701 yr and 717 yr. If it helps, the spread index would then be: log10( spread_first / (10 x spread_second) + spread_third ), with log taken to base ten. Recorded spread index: 0.15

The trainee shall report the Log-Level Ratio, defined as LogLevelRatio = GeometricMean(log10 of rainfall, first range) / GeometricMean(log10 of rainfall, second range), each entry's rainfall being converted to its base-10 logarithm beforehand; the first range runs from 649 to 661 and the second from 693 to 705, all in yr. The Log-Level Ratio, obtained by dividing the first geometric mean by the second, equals 1.04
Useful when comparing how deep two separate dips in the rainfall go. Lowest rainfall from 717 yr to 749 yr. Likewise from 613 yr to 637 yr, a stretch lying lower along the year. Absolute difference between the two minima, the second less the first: 4.3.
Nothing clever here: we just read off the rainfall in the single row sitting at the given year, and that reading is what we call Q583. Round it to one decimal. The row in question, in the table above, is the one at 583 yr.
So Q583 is 17.3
